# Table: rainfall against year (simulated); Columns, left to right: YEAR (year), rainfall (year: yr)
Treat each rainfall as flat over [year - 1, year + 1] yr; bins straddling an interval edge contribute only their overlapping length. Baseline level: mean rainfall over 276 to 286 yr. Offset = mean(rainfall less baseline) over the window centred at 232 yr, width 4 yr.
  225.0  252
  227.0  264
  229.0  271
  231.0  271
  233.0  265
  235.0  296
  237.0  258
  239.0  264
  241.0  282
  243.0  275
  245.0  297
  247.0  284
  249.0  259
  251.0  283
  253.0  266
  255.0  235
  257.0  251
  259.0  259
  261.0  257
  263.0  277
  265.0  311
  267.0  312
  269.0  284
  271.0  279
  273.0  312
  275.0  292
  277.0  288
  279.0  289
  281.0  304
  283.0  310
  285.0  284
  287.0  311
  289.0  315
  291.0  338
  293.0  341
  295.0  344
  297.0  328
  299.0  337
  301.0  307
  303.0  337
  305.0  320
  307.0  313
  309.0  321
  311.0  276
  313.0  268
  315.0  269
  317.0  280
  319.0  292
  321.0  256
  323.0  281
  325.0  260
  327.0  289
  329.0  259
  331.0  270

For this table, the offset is -27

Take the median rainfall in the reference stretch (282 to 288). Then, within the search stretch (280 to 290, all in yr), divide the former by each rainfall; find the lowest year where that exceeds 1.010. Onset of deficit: 281.0 yr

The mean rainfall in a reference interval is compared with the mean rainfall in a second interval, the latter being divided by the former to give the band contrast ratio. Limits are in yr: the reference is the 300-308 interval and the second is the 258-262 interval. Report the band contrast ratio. 0.81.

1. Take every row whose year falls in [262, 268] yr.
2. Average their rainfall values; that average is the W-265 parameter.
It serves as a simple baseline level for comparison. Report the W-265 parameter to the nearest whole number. 300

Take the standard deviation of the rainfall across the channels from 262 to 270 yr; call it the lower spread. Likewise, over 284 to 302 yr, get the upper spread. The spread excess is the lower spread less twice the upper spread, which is -22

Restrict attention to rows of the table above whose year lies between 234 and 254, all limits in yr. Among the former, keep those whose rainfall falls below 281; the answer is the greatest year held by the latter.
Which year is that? 253.0 yr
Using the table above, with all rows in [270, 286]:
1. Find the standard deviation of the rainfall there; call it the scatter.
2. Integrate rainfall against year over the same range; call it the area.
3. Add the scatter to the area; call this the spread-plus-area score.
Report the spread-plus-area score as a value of 4728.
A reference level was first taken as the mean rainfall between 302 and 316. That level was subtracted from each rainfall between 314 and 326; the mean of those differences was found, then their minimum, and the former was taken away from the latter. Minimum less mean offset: -17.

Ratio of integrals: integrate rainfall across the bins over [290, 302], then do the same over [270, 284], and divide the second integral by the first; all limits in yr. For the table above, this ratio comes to 1.04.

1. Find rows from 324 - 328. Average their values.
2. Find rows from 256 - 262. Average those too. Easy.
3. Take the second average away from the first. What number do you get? 19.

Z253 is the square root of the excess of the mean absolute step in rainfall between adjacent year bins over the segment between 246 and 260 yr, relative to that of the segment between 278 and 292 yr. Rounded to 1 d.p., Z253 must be 1.8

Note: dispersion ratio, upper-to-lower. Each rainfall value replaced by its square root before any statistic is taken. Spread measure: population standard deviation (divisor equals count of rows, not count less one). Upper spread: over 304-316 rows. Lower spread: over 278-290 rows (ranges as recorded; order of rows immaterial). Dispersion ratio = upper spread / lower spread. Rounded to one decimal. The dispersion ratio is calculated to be 2.1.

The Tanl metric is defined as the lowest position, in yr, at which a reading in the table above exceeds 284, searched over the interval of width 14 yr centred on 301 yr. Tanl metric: 295.0 yr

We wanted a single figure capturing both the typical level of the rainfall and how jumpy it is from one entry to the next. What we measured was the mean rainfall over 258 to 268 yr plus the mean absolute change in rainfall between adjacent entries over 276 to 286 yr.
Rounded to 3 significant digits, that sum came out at 295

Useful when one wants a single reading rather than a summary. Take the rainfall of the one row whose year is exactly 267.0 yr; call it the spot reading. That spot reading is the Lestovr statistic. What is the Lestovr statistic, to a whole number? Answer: 312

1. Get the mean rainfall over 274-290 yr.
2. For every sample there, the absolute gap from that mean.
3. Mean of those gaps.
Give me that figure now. 10.9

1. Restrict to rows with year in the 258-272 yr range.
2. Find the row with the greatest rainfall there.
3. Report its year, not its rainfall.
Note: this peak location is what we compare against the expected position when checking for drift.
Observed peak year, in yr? 267.0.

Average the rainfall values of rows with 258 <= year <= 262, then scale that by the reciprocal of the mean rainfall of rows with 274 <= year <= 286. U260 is 0.88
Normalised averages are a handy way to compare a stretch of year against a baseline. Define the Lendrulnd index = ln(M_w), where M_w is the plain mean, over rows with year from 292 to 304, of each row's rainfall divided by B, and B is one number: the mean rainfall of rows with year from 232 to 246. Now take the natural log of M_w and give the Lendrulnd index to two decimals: 0.18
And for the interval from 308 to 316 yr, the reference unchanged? 0.02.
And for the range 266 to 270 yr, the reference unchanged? 0.07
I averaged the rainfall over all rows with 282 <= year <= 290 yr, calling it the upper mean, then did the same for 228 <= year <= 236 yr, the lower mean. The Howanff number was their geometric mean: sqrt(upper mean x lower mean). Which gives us 290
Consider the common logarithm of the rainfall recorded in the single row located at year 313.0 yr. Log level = 2.43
